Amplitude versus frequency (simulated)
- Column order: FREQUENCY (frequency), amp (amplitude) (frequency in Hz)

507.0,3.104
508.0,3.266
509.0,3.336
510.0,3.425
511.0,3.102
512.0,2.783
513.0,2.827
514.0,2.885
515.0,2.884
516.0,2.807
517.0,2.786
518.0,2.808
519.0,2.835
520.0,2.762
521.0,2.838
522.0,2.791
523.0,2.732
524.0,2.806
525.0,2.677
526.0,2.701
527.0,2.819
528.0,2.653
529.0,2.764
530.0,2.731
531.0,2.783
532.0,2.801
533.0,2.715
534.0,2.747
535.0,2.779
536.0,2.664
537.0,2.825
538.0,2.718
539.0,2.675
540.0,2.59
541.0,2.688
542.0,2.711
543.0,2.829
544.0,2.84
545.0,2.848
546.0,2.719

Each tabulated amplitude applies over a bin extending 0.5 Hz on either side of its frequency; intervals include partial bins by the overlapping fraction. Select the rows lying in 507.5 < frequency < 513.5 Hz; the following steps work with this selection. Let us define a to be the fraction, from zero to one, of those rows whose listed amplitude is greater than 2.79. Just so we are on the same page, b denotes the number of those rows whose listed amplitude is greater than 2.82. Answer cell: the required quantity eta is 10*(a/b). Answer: 1.7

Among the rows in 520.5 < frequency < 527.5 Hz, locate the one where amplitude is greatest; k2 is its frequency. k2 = 521.0 Hz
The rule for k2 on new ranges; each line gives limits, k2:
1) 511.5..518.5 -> 514.0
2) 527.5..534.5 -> 532.0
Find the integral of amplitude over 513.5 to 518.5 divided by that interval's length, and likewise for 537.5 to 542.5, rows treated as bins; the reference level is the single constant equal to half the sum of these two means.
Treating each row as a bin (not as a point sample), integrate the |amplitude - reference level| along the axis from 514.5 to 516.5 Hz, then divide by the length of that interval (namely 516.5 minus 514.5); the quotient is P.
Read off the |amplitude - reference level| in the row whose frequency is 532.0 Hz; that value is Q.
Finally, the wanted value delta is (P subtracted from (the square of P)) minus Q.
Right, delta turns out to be -0.128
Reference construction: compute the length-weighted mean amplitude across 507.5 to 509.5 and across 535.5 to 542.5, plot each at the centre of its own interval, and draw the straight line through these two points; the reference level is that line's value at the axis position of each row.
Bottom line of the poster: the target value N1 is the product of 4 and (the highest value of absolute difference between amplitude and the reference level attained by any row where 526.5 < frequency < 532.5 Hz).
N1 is 1.04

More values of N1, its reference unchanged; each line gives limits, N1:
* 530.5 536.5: 0.40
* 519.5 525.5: 1.24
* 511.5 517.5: 1.79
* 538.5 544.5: 0.97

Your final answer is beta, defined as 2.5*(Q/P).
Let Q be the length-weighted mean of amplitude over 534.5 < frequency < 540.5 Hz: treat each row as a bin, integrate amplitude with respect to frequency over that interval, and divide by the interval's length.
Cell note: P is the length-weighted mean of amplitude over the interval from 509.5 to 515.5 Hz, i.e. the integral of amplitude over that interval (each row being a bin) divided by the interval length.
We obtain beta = 2.27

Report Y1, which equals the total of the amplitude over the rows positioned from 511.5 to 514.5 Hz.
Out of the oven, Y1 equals 8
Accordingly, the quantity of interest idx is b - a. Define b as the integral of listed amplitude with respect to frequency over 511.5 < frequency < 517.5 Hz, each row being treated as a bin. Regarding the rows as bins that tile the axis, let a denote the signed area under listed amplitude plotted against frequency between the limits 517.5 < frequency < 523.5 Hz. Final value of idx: 0.21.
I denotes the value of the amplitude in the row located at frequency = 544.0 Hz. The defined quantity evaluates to 2.84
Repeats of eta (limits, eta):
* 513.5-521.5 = 1.9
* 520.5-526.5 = 5.0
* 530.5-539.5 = 2.2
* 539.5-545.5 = 1.7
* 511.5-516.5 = 2.7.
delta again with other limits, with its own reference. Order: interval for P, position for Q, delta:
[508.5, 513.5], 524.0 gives -0.275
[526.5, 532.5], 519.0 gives -0.123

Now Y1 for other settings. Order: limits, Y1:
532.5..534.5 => 5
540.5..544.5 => 11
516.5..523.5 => 20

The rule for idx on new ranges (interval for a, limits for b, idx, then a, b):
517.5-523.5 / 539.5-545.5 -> -0.26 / 16.8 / 16.51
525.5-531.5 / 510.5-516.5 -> 0.84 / 16.5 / 17.29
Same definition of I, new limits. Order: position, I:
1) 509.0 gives 3.336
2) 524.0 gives 2.806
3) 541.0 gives 2.688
